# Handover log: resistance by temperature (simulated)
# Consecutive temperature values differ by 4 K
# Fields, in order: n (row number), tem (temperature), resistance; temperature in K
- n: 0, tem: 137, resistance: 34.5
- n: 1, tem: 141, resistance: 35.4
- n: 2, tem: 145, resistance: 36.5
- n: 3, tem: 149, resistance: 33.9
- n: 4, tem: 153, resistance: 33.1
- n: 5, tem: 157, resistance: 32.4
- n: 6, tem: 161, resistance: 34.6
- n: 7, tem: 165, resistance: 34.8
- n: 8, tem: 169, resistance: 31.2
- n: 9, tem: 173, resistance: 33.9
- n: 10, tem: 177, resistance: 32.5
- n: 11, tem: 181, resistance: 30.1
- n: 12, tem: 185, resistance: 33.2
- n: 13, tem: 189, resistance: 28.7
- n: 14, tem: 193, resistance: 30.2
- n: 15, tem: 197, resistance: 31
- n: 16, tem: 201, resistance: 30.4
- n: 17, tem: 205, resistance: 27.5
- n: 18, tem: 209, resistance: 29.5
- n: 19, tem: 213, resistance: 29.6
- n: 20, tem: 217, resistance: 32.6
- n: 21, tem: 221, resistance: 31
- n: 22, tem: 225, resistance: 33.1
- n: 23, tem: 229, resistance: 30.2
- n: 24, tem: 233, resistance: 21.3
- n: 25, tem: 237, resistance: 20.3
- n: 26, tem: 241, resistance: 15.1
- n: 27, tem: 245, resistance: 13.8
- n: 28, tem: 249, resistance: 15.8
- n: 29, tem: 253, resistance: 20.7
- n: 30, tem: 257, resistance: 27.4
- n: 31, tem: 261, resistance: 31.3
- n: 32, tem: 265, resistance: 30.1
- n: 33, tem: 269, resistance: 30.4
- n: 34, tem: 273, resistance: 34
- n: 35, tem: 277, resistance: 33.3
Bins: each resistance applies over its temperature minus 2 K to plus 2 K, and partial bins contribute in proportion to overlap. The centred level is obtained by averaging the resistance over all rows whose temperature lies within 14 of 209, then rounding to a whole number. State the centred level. 30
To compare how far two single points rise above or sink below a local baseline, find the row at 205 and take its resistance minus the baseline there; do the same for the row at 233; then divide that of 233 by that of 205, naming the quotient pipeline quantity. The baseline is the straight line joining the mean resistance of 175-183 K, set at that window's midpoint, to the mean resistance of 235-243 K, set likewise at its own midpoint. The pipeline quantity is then 1.1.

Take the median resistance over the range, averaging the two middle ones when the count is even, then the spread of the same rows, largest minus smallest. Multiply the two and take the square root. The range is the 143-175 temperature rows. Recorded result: 13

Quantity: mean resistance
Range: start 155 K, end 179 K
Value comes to 33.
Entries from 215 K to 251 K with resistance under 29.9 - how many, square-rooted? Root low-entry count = 2.2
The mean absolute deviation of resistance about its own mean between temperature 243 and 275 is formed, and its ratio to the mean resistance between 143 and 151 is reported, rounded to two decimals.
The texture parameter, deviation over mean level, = 0.18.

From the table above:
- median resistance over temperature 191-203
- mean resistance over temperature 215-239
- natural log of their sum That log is 4.07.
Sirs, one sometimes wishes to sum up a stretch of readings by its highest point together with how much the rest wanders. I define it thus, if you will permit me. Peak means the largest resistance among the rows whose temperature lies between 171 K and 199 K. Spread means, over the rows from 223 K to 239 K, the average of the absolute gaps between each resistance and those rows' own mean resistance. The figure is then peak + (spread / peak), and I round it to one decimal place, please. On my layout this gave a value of 34.1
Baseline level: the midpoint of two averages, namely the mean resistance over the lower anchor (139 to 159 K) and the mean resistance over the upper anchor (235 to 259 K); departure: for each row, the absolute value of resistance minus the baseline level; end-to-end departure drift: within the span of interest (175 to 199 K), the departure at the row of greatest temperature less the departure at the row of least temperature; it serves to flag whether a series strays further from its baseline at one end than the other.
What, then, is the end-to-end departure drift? -1.5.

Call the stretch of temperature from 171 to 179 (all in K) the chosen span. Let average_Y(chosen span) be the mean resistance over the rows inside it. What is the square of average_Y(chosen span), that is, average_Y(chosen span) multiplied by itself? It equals 1102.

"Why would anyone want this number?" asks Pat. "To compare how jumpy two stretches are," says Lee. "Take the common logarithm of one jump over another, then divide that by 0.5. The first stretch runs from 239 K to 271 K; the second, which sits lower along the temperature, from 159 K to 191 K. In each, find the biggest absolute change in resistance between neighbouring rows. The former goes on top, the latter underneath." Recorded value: 0.3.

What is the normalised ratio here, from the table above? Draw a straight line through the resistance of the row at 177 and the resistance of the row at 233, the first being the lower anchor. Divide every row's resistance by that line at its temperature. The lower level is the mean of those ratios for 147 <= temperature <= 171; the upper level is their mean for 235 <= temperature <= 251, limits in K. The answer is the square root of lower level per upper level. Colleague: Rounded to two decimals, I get 1.05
